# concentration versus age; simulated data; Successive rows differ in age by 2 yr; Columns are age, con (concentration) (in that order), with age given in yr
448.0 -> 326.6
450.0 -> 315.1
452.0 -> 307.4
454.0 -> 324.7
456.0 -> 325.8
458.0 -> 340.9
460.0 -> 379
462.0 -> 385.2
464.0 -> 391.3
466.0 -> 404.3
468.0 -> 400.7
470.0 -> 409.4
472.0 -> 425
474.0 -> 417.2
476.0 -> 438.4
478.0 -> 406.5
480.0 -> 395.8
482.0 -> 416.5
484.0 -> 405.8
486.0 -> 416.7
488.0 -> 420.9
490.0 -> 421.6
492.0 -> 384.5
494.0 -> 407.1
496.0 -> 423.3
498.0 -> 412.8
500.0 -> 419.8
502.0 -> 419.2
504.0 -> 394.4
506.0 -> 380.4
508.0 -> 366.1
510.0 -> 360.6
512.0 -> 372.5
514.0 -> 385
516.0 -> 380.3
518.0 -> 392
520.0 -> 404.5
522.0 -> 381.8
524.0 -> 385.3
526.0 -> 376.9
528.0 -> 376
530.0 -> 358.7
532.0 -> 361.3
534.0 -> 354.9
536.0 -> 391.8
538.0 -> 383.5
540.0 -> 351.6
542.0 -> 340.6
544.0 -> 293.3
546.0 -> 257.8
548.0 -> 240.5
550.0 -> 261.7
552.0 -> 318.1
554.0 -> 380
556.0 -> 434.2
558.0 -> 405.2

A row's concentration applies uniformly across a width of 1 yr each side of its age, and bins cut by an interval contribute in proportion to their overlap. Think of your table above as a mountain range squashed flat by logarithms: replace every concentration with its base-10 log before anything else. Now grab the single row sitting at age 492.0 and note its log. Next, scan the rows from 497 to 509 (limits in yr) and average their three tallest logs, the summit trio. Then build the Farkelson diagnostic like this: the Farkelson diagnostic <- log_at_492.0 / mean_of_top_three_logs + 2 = 2.99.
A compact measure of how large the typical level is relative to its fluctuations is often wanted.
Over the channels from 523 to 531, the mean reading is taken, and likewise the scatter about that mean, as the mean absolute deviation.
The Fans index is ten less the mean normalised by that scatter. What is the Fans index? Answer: -38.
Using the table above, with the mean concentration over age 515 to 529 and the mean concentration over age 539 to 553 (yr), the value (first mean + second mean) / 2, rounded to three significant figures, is 340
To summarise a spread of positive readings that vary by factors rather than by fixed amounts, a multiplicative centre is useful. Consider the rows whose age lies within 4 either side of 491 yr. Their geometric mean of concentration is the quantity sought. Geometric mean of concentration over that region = 408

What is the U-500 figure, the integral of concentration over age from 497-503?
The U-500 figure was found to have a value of 2504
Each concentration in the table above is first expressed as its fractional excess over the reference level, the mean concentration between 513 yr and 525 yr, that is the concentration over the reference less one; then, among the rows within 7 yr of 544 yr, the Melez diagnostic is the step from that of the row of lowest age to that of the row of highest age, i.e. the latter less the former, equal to -0.31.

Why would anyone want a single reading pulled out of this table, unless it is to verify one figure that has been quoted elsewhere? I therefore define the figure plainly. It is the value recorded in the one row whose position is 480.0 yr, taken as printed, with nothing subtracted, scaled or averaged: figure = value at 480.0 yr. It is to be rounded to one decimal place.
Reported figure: 395.8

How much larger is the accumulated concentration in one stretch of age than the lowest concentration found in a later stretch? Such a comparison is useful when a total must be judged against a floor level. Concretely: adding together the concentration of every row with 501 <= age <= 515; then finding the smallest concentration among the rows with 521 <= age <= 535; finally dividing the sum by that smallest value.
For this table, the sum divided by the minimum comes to 7.5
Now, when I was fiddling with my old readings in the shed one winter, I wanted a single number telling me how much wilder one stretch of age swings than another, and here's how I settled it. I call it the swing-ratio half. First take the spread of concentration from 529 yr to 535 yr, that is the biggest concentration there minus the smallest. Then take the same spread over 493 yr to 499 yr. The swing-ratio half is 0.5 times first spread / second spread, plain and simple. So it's 0.20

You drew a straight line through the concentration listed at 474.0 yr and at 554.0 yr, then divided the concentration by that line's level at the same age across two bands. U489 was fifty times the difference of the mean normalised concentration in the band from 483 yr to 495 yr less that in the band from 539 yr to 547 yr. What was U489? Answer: 10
